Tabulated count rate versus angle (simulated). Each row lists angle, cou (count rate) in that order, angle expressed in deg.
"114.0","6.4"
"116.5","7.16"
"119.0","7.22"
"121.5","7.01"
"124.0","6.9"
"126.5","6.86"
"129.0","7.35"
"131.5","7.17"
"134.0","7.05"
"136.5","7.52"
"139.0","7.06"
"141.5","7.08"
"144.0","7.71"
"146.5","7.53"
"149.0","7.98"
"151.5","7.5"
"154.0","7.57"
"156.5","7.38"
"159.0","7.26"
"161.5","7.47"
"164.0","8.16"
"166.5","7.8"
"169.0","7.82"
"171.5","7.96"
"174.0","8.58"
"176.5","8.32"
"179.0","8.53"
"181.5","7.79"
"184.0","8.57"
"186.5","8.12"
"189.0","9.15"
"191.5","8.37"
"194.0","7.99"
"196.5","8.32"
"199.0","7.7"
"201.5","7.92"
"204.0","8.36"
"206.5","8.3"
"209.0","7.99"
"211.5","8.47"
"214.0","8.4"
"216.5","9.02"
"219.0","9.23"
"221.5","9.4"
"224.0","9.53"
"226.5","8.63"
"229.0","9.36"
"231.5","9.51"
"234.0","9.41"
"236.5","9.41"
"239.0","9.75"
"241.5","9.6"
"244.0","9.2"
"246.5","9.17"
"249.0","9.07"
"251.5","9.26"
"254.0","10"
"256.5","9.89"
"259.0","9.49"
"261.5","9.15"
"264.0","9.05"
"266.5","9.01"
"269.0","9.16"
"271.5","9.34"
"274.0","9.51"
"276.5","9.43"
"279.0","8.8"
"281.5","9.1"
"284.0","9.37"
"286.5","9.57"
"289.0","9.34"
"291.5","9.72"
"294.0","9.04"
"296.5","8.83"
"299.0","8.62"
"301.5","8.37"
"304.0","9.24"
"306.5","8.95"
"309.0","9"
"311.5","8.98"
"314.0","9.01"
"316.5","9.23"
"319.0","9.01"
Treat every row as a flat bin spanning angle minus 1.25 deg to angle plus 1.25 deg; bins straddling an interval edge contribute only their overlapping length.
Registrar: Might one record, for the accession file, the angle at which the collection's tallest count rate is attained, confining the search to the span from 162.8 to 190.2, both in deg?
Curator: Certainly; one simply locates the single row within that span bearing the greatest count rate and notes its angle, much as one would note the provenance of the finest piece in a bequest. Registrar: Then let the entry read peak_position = 189.0 deg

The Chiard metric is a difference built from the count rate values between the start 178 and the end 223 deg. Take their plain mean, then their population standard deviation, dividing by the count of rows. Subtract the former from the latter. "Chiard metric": -7.9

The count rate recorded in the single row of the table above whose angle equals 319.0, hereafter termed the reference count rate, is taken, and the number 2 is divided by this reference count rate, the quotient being 0.222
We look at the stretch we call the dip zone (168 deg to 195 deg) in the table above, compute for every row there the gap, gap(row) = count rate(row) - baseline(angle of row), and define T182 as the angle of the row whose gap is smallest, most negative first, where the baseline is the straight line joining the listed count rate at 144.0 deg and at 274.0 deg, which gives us 181.5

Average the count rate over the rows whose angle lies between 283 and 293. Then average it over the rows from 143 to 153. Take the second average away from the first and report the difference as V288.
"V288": 1.82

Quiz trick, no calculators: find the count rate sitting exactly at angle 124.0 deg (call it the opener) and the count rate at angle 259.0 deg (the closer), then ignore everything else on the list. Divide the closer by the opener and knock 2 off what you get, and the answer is -0.62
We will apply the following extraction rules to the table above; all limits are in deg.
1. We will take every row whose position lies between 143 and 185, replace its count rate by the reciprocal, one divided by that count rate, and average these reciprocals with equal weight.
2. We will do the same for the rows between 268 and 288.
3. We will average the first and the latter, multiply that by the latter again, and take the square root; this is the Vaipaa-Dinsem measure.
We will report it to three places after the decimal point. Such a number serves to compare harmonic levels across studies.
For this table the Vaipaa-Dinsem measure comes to 0.113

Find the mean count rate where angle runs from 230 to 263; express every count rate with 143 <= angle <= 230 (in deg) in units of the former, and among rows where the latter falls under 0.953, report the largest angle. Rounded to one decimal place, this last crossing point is 226.5 deg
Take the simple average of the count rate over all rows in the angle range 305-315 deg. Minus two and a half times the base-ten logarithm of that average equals -2.38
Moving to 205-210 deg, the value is -2.28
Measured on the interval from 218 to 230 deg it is -2.41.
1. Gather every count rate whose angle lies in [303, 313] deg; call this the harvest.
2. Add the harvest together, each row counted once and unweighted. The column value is 36.2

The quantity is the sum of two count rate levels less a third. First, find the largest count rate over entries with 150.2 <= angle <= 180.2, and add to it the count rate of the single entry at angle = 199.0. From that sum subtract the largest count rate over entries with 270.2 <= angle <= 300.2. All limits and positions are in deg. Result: 6.6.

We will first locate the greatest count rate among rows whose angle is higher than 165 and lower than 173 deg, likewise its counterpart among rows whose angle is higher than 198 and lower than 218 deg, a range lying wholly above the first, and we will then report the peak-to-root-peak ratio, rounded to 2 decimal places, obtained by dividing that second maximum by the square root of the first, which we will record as 3.20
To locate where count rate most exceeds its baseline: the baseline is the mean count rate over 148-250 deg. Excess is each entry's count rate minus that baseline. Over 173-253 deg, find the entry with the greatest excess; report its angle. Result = 239.0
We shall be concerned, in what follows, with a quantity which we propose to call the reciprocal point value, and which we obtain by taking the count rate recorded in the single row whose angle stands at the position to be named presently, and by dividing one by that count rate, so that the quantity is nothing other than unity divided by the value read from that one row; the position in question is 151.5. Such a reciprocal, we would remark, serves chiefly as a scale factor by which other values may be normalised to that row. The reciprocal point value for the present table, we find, 0.133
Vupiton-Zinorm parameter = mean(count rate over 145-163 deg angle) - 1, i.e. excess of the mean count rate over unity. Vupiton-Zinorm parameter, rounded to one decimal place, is 6.5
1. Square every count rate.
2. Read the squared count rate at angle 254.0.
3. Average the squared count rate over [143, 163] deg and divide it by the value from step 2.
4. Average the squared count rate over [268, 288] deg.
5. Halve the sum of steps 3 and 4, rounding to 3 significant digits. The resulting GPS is 43.4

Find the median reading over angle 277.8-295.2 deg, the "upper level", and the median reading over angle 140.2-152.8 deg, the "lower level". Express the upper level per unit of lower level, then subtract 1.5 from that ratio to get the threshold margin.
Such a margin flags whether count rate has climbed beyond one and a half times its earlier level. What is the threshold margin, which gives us -0.26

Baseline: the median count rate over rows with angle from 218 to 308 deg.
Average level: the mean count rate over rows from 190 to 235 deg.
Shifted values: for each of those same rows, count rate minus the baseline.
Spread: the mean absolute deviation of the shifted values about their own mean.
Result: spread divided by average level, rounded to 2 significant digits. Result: 0.062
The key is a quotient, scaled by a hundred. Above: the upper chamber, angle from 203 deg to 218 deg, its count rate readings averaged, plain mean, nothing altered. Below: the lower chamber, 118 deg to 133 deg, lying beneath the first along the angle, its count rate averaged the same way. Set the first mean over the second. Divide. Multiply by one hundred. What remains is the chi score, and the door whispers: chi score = 119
